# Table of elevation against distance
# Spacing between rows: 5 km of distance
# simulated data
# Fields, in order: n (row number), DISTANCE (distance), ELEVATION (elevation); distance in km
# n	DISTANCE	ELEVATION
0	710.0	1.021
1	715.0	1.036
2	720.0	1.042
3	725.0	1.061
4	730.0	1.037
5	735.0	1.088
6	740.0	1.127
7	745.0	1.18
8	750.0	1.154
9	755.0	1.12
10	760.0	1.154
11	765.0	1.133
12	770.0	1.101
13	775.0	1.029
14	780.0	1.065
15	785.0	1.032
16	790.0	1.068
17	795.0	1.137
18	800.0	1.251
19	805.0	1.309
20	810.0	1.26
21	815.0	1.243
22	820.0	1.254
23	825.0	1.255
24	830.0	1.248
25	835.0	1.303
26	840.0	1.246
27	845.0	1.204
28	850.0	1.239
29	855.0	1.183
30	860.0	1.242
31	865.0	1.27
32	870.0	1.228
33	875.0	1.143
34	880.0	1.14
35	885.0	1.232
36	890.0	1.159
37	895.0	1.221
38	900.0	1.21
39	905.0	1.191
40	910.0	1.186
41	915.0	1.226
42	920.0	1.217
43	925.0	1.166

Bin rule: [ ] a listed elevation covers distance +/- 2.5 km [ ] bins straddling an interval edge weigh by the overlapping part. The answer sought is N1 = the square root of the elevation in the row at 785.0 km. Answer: 1.02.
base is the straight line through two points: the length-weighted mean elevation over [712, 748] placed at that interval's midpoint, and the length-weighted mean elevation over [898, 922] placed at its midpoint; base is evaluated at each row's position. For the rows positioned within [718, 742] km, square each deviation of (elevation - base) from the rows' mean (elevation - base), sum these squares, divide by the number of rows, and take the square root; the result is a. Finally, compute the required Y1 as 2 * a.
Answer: 0.06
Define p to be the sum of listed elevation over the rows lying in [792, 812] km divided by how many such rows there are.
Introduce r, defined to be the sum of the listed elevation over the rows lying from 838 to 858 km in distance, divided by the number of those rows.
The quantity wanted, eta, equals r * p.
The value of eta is 1.51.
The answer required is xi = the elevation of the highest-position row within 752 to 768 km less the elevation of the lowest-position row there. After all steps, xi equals 0.013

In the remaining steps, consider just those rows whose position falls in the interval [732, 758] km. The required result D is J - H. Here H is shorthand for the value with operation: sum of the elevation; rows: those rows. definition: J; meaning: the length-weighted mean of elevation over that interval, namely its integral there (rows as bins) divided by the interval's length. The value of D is -4.5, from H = 5.7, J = 1.13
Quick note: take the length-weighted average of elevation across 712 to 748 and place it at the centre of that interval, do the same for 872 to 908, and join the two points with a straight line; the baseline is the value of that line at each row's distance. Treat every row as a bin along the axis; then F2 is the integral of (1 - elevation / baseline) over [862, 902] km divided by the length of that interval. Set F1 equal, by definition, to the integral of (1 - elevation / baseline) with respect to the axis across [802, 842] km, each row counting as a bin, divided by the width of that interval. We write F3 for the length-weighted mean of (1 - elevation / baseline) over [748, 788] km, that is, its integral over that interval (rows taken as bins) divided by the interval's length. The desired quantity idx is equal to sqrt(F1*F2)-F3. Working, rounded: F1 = -0.11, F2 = -0.017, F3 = 0.01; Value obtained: 0.04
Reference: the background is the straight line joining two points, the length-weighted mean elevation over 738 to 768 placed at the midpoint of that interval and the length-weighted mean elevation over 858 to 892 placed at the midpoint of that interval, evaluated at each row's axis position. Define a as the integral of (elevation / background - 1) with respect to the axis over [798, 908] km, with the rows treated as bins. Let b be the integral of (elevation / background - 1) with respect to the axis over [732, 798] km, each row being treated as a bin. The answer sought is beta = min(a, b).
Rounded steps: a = 3.4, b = -2.4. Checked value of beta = -2.4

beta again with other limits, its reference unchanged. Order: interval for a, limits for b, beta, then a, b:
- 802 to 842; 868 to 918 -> -0.7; 3.0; -0.7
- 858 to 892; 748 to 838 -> 0.0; 0.0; 0.8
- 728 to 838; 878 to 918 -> -0.5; 0.3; -0.5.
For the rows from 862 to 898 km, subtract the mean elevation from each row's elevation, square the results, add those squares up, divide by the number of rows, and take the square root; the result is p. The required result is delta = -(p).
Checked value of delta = -0.047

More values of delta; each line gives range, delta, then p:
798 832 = -0.021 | 0.021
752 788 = -0.046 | 0.046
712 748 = -0.050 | 0.050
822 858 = -0.036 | 0.036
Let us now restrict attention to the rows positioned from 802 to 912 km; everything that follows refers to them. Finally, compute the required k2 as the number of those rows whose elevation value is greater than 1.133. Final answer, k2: 22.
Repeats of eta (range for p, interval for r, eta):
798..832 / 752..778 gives 1.40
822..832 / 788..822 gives 1.52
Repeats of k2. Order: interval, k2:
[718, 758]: 2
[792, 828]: 7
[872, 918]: 9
